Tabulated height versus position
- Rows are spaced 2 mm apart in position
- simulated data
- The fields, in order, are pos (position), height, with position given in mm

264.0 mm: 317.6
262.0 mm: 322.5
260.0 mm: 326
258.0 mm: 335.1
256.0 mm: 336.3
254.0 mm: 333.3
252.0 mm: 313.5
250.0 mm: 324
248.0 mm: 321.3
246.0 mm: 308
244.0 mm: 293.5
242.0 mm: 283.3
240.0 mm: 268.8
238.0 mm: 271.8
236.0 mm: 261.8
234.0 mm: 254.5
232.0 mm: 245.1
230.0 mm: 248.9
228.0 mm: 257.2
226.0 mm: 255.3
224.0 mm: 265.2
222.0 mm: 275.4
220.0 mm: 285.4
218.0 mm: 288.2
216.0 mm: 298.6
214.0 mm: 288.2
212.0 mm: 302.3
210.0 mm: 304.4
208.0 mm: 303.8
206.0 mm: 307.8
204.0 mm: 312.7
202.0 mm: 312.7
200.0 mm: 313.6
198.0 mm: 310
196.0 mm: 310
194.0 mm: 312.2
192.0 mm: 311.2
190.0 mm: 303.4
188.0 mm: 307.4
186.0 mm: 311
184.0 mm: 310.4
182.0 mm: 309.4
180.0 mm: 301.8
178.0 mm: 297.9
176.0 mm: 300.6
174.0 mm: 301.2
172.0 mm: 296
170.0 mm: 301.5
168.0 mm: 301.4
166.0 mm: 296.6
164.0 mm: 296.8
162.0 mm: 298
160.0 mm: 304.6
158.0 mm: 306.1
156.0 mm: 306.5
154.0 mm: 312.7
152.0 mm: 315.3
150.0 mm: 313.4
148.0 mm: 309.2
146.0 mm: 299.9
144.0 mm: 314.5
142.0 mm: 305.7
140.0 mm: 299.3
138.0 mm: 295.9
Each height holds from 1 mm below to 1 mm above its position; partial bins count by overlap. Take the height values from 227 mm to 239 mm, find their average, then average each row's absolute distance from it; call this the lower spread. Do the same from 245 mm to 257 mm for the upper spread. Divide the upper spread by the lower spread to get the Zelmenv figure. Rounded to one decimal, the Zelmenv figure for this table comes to 1.2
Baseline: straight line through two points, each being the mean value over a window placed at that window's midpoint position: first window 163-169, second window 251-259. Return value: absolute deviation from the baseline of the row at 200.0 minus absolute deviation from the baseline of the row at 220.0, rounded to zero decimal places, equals -28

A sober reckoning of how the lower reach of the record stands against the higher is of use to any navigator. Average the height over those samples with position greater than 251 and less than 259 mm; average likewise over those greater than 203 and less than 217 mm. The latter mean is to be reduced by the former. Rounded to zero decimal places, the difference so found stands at -27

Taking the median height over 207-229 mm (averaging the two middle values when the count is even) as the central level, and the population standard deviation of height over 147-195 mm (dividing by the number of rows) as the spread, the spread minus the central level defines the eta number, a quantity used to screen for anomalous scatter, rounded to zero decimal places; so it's -282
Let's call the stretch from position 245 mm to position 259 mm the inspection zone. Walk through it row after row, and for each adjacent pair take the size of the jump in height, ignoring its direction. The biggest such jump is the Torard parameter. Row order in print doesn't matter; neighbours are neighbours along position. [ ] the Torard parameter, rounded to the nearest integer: 20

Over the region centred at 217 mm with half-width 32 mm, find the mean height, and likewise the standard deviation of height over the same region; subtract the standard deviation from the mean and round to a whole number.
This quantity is 268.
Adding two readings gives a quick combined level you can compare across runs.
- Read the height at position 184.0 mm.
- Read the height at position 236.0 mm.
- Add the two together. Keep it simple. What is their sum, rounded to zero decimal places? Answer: 572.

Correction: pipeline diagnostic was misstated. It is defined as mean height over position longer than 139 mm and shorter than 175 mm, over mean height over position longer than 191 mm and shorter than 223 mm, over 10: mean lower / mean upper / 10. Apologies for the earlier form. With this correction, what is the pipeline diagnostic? 0.101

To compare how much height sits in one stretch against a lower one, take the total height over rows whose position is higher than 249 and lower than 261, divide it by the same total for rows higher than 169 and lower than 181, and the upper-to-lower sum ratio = 1.09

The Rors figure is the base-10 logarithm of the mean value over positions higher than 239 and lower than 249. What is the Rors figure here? 2.47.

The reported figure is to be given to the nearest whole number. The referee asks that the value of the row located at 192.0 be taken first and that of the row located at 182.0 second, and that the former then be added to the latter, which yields 621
